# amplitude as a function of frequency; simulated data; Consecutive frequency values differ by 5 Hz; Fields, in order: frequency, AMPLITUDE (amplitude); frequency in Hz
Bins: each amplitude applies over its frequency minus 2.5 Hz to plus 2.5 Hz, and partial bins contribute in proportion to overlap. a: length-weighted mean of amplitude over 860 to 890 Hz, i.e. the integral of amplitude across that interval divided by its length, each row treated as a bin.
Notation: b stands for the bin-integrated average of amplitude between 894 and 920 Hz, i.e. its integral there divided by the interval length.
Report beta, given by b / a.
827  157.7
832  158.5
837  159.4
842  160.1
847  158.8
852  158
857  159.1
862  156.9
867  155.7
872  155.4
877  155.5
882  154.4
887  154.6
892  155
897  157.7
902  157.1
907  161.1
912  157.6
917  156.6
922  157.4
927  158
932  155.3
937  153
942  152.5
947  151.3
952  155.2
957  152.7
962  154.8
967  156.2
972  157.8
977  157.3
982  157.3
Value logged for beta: 1.02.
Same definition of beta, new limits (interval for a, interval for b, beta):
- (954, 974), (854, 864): 1.02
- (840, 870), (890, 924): 1.00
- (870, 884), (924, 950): 0.99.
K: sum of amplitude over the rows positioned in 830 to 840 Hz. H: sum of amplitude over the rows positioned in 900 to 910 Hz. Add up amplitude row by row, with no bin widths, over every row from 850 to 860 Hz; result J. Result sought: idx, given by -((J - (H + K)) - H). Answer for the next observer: 637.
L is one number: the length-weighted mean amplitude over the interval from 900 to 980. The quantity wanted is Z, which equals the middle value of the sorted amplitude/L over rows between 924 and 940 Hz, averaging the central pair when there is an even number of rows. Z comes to 1.00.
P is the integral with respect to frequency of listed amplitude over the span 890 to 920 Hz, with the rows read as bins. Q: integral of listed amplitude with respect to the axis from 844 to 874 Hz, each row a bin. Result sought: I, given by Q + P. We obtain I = 9449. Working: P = 4727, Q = 4722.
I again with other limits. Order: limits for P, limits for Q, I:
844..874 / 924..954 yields 9349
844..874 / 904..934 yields 9453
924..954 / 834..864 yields 9390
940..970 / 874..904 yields 9287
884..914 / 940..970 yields 9330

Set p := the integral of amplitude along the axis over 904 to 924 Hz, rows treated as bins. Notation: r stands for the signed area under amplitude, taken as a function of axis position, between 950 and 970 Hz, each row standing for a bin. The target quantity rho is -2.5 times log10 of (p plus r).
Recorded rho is -9.49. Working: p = 3163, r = 3096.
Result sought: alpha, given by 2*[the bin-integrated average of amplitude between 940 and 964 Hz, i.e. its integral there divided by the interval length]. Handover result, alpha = 307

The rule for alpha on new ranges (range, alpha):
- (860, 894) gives 311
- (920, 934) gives 314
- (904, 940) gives 314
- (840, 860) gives 318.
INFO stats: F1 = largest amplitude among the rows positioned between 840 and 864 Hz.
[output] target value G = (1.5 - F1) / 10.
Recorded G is -15.9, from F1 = 160.1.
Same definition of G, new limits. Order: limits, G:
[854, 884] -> -15.8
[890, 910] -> -16.0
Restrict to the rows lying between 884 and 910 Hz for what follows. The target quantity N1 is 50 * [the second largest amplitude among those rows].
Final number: 7885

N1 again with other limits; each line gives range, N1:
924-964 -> 7765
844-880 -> 7940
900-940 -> 7900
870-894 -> 7770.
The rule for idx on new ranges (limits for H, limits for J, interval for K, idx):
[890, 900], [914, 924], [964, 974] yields 625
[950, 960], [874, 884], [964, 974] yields 620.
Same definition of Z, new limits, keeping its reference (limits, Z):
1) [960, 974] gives 1.00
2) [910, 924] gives 1.01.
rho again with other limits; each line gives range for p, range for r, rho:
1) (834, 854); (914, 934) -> -9.50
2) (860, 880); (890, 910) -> -9.49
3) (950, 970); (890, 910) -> -9.49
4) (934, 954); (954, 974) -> -9.48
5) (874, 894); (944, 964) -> -9.48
